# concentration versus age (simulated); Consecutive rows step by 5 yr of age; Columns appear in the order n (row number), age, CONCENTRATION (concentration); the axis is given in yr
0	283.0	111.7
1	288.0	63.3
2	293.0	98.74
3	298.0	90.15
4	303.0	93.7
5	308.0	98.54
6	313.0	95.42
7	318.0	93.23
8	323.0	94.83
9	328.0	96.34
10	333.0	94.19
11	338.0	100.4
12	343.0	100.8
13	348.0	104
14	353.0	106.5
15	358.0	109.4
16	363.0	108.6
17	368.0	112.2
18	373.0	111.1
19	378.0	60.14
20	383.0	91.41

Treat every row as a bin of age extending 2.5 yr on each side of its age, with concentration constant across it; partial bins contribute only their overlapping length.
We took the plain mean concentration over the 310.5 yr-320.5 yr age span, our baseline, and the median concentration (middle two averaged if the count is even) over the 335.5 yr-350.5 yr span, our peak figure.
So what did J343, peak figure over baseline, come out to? 1.07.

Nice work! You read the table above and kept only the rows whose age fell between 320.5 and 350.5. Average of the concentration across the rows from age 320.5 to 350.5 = 98.4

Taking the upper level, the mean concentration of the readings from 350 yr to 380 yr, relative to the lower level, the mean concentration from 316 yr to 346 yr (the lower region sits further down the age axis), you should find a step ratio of 1.05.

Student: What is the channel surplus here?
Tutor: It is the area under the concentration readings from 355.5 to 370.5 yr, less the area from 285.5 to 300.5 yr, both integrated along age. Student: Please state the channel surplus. 390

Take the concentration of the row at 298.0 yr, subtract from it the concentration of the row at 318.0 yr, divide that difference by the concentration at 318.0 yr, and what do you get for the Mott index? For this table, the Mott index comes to -0.03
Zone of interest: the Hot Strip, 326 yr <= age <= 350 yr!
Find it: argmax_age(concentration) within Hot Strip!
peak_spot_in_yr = 348.0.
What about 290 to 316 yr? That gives 293.0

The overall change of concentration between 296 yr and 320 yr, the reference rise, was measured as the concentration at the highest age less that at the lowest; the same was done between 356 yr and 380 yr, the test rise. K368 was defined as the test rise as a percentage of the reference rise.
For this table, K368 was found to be -1599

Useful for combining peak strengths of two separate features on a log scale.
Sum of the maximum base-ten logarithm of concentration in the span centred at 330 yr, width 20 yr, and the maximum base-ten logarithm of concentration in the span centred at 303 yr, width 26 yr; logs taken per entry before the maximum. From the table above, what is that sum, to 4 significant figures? 3.996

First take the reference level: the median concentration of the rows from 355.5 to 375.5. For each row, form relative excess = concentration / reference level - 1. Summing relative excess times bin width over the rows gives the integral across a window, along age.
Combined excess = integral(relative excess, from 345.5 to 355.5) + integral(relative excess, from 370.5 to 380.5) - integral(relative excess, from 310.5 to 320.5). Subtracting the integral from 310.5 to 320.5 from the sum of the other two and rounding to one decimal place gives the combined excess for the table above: -1.2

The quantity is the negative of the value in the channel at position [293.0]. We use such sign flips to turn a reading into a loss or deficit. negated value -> -99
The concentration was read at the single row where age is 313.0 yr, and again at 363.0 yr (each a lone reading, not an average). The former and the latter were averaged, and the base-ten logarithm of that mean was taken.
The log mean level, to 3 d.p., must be 2.009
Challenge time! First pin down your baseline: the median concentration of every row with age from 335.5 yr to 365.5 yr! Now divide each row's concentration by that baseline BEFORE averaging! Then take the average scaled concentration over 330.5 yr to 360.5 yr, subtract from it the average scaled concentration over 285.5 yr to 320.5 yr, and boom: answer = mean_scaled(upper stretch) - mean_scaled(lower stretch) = 0.115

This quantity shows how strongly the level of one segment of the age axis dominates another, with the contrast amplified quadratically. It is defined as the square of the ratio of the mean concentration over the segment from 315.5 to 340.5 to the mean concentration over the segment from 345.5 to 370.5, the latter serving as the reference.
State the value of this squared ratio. 0.78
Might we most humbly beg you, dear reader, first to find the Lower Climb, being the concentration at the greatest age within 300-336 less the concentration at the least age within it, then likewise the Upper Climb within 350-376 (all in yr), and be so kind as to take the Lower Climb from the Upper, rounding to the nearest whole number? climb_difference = 4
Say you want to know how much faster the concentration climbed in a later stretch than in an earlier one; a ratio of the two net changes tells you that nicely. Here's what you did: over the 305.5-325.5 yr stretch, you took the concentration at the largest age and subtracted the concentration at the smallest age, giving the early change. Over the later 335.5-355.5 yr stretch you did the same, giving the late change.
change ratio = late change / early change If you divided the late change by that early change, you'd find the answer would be -1.6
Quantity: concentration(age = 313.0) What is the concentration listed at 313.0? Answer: 95.42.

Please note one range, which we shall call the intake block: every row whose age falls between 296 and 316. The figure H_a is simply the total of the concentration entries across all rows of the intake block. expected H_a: 378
